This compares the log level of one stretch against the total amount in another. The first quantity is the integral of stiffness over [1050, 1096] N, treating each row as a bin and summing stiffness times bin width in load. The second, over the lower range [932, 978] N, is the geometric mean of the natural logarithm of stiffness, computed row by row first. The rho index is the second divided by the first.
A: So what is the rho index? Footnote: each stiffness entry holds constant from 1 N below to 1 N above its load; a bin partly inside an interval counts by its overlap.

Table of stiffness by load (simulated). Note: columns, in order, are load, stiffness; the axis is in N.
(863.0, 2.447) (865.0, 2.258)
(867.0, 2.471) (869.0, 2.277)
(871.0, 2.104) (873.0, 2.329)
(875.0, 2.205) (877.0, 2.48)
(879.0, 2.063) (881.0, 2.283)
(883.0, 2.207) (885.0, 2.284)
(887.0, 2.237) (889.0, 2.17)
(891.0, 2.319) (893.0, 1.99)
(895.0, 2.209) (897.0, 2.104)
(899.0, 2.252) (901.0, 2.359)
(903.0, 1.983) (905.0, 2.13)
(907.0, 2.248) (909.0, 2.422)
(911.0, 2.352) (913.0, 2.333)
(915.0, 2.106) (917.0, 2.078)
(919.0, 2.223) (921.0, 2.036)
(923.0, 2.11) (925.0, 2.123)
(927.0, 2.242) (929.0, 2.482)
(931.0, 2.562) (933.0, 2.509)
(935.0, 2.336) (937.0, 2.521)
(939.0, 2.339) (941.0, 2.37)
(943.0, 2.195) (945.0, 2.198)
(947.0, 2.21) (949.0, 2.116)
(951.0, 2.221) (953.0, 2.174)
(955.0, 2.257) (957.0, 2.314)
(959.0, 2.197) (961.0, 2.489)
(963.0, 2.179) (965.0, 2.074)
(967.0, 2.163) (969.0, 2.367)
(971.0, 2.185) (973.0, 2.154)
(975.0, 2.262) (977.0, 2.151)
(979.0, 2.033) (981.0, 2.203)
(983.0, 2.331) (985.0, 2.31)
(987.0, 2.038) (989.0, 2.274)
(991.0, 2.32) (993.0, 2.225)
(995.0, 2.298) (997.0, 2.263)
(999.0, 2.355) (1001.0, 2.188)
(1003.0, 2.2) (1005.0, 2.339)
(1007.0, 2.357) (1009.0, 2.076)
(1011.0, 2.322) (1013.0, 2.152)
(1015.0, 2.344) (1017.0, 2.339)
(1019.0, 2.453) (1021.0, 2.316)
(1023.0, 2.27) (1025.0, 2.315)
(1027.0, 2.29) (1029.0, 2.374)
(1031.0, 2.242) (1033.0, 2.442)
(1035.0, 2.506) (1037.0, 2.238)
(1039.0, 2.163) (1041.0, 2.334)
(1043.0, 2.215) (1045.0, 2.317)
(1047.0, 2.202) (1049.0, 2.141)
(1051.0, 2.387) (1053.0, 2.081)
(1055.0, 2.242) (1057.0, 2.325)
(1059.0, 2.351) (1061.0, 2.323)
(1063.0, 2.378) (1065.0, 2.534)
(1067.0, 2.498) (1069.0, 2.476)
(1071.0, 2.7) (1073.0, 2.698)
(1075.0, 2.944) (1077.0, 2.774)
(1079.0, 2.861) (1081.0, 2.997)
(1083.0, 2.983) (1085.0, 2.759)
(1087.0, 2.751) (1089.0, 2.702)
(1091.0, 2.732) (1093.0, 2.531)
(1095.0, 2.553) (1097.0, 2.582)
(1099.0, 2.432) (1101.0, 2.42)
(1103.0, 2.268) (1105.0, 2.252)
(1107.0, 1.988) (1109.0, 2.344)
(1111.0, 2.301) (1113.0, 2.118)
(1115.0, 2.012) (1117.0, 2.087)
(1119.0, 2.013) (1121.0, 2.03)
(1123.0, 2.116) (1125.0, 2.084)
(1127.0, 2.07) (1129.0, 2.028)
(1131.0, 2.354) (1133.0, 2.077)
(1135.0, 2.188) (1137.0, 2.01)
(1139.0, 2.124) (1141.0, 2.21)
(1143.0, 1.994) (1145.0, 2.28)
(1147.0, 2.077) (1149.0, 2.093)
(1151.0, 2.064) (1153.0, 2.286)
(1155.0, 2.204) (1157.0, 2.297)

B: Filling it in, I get 0.0068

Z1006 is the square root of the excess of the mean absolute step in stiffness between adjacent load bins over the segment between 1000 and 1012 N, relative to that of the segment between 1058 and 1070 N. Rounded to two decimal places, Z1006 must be 0.28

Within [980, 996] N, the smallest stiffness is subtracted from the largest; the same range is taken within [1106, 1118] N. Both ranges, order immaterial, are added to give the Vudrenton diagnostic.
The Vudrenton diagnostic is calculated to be 0.65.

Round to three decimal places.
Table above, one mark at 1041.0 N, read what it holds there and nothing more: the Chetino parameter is 2.334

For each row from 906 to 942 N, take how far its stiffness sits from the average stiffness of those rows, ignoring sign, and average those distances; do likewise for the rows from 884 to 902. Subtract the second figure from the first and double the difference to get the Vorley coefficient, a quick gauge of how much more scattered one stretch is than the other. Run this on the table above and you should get 0.10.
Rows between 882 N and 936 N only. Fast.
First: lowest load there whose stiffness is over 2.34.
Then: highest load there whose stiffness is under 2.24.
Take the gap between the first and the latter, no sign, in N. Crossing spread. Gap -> 24 N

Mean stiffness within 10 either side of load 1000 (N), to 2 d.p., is 2.26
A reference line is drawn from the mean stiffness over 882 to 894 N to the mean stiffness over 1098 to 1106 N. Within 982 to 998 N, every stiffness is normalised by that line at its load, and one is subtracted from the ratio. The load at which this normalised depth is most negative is 987.0 N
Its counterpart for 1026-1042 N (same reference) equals 1039.0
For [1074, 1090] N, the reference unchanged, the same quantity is 1089.0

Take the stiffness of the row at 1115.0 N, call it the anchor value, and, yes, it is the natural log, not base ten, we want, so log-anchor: 0.70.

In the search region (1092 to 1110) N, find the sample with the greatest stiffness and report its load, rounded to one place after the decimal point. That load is 1097.0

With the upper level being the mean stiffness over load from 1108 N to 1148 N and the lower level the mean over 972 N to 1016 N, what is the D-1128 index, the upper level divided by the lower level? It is 0.95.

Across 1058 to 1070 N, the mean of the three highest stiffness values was 2.50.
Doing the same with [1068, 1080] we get 2.86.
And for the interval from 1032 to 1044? 2.43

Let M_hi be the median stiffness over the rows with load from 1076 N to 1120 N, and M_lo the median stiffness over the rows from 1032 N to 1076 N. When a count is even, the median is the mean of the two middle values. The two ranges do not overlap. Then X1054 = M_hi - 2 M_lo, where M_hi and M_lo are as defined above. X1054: -2.20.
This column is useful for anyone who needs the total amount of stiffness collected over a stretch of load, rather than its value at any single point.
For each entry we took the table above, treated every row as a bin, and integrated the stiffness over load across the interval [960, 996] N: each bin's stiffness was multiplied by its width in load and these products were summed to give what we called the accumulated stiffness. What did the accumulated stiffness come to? 80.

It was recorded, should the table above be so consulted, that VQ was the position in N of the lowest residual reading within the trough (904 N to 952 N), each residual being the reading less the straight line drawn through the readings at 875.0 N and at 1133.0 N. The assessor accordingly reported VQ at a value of 921.0 N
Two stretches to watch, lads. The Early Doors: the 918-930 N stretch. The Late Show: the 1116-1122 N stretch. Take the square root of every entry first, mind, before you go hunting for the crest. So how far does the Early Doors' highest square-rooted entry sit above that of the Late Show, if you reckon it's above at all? 0.13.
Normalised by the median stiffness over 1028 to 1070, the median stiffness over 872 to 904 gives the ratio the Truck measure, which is 0.96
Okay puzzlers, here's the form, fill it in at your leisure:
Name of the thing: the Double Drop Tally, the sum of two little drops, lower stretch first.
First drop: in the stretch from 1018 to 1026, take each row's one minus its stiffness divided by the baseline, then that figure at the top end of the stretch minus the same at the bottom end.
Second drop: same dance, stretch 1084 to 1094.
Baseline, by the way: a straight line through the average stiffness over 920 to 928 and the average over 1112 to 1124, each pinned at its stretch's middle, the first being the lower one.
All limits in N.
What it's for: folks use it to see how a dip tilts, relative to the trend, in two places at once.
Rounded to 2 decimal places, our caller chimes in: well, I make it 0.17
